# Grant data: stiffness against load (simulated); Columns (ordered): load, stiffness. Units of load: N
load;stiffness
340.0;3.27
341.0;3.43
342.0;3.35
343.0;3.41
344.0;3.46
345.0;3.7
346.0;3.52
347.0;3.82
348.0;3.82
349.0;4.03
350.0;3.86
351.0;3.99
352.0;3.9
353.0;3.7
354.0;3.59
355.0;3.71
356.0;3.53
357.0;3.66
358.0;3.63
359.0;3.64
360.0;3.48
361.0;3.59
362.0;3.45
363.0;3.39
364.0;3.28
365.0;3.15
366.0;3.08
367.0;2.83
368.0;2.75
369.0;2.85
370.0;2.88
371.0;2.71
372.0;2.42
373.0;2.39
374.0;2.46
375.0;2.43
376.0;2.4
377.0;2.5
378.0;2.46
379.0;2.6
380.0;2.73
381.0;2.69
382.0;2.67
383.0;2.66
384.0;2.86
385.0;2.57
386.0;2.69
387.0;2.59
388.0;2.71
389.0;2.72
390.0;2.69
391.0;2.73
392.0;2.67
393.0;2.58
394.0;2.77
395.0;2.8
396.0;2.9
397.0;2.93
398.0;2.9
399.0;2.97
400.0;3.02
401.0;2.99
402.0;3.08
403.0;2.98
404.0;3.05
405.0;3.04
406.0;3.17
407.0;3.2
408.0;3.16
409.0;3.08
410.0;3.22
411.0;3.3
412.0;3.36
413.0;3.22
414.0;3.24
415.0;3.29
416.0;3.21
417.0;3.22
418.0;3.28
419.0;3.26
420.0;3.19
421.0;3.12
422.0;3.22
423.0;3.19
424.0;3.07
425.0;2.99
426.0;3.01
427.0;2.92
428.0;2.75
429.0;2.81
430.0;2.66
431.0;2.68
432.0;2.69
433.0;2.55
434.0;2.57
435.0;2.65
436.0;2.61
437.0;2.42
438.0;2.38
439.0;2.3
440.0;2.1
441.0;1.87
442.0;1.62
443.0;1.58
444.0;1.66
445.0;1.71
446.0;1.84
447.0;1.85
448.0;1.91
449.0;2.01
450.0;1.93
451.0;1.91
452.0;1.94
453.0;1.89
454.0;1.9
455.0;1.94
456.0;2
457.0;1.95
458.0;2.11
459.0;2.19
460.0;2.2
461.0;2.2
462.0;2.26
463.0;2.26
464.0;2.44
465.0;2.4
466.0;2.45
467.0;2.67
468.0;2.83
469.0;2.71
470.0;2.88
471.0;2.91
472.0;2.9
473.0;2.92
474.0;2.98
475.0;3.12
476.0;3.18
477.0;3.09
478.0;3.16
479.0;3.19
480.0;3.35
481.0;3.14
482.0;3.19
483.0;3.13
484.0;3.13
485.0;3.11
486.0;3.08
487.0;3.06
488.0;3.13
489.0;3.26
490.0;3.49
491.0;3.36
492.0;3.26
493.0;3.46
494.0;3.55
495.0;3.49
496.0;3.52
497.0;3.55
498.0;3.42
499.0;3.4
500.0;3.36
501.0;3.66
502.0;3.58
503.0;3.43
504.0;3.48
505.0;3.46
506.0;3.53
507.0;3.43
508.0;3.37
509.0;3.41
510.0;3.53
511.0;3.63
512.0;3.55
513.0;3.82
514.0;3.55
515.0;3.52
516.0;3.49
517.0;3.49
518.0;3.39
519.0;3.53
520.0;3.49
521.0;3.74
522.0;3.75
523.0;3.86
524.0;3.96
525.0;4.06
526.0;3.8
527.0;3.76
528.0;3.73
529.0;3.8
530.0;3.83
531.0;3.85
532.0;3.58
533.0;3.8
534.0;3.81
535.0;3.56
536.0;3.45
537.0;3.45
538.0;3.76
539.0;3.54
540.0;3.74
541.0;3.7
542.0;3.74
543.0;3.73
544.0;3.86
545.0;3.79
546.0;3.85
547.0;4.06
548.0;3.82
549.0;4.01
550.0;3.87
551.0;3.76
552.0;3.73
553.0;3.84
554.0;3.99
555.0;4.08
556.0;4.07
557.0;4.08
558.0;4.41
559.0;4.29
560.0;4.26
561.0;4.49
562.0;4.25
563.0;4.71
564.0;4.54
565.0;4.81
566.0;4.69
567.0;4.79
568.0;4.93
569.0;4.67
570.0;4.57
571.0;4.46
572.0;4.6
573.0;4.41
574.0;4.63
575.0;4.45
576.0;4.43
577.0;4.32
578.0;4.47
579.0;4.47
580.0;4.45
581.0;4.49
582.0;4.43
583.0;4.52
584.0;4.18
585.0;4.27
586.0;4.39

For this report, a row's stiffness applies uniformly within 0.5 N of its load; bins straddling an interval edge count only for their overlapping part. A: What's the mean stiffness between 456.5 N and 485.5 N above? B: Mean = 2.76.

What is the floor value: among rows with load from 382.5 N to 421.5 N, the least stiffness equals 2.57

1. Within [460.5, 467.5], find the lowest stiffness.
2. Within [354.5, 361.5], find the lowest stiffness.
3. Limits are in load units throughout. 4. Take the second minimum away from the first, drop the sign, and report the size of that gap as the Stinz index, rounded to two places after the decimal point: 1.28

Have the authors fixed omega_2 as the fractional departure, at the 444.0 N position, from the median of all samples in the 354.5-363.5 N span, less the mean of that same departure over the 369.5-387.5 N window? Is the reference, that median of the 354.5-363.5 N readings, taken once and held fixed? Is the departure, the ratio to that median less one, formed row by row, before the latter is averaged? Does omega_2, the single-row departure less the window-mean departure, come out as -0.26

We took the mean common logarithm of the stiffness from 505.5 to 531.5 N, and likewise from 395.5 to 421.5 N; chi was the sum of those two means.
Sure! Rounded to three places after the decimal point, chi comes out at 1.057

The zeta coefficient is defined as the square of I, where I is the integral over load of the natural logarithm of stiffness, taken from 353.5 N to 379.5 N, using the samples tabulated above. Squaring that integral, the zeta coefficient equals 813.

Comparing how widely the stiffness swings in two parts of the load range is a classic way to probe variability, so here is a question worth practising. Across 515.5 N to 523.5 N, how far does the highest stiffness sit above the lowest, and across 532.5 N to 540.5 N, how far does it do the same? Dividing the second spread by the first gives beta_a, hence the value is 0.77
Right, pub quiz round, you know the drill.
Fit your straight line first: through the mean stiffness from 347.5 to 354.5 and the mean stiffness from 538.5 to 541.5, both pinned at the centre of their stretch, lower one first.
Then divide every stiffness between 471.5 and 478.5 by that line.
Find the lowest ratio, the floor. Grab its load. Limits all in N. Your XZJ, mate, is 472.0 N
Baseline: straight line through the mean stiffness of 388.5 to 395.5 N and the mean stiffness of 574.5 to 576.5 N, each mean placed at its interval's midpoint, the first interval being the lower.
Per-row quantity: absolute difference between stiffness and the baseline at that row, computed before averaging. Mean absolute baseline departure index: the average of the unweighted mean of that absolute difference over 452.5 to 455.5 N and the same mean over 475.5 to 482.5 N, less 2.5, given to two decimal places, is -1.64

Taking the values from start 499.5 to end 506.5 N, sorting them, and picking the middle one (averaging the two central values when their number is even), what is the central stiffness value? 3.48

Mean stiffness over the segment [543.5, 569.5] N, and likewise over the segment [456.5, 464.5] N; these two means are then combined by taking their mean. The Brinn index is 3.21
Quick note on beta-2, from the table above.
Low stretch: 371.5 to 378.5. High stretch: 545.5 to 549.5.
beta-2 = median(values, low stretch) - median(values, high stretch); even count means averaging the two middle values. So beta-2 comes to -1.50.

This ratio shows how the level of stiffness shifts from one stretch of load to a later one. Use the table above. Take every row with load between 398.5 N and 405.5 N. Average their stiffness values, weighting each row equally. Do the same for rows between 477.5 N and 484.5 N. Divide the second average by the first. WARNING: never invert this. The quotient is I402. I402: 1.1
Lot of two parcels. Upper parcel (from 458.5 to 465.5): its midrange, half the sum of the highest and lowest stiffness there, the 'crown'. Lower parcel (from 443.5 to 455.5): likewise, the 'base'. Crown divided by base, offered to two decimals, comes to 1.26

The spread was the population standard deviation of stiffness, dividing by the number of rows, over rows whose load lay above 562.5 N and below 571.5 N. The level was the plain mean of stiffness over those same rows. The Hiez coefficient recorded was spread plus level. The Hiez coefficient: 4.8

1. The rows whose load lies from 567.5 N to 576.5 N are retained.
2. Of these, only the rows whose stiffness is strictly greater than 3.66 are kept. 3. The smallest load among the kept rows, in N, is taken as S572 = 568.0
